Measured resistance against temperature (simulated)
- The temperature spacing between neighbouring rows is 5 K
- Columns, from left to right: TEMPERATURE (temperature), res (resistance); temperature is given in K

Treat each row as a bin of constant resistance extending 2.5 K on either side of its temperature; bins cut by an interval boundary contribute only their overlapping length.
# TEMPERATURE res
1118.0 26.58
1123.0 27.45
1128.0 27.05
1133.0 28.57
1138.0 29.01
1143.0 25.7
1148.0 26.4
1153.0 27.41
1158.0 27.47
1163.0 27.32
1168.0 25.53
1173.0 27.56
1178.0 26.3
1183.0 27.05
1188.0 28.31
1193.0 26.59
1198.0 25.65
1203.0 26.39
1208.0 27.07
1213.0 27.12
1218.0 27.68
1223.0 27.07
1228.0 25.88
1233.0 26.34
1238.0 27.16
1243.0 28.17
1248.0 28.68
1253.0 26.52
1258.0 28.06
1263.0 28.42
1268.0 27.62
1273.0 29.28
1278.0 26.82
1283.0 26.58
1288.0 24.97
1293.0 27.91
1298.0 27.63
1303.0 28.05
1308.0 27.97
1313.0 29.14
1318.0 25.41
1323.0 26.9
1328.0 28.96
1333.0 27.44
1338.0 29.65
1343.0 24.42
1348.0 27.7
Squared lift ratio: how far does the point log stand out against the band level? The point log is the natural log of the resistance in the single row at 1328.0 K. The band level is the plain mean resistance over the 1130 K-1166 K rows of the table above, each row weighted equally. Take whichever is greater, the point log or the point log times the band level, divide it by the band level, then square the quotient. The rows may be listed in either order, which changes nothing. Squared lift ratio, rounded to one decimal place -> 11.3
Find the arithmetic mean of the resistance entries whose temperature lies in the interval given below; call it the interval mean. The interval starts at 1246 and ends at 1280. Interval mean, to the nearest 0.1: 27.9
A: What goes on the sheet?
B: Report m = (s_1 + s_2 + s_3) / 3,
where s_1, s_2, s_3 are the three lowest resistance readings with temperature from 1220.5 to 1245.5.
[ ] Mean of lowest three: 26.4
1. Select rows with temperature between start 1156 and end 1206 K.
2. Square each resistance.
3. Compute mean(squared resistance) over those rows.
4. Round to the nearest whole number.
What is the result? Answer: 720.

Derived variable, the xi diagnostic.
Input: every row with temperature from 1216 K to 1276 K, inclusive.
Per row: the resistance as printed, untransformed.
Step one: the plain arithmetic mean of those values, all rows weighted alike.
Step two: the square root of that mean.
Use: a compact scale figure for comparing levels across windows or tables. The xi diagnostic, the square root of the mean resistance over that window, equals 5.25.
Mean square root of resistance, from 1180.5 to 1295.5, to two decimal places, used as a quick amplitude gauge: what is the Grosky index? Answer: 5.21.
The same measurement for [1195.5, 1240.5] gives 5.17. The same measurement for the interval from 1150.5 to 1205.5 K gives 5.18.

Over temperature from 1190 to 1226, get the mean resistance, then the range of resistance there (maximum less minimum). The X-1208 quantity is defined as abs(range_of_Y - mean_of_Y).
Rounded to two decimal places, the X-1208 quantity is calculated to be 24.77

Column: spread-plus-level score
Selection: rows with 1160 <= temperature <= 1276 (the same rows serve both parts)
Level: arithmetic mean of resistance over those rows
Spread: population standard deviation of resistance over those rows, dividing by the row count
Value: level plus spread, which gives 28.2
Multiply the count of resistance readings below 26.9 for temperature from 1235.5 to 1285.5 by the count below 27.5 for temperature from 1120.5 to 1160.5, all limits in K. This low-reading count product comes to 18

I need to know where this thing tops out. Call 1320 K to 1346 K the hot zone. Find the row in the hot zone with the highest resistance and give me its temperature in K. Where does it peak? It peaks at 1338.0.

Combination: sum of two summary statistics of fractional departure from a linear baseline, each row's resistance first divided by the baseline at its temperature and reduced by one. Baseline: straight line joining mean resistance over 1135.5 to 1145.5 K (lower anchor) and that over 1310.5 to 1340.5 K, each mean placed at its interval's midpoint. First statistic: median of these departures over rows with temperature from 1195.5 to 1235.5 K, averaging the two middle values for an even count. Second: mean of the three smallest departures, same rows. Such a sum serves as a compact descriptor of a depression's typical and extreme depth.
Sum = -0.09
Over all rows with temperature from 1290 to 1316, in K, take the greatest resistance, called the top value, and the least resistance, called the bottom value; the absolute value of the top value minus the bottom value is 1.5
